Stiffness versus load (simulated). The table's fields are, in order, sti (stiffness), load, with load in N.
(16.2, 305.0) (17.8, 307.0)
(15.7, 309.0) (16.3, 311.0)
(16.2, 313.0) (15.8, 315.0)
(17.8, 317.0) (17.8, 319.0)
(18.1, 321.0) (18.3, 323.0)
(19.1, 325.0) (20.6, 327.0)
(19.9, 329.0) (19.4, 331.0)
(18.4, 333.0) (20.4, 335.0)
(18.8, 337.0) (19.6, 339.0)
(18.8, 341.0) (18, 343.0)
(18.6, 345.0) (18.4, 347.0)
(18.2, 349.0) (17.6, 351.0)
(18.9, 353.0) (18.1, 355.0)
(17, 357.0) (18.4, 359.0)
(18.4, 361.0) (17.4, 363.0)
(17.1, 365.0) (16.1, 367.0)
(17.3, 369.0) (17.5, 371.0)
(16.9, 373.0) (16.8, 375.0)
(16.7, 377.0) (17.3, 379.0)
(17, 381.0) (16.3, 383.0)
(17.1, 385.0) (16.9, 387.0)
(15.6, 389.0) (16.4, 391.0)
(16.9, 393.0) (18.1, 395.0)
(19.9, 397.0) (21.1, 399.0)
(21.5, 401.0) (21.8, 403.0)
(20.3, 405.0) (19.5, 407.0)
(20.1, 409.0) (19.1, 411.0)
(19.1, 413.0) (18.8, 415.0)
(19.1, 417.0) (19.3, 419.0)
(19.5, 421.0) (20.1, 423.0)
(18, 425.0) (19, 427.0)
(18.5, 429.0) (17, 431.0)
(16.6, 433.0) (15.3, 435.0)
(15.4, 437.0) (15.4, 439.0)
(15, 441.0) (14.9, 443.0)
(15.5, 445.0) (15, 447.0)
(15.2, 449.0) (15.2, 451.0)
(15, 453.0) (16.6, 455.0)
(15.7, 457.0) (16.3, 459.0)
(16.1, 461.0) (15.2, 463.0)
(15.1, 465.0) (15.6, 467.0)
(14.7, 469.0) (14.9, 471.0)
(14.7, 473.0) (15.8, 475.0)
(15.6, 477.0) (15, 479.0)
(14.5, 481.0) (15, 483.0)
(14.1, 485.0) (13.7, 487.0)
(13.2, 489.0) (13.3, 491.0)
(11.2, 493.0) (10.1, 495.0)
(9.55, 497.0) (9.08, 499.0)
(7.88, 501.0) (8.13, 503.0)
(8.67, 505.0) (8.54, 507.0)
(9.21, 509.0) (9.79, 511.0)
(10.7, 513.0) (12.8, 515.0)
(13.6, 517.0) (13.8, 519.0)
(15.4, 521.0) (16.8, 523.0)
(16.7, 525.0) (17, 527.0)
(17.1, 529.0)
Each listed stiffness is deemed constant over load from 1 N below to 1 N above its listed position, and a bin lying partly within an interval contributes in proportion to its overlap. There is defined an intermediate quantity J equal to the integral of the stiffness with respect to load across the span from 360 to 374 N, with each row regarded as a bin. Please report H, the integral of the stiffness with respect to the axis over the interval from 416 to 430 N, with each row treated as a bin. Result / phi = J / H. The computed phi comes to 0.90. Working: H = 267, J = 241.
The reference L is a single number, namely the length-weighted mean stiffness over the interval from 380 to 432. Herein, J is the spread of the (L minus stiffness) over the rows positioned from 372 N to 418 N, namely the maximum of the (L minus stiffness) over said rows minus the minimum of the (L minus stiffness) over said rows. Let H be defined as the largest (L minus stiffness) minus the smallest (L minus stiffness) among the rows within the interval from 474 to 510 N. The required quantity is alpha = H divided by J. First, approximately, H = 7.9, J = 6.2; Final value 1.28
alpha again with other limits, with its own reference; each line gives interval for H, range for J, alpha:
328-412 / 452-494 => 1.15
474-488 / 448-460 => 1.31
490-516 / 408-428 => 2.58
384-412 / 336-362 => 2.38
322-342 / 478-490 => 1.28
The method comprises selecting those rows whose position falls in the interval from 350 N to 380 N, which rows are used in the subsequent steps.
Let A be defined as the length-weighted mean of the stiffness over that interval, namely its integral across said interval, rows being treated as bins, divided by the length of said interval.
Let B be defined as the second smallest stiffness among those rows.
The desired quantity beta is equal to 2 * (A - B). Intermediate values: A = 17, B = 16.7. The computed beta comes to 1.5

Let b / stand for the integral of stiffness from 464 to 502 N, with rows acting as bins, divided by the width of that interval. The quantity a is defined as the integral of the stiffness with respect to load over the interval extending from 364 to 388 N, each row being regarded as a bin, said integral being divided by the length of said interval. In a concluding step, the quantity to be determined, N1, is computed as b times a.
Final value 225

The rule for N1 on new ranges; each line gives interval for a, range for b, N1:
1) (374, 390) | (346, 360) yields 302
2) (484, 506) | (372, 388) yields 182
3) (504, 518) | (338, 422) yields 191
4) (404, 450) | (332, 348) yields 333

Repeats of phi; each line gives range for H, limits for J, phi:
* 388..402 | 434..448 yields 0.82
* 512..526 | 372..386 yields 1.18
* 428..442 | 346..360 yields 1.12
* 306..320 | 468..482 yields 0.90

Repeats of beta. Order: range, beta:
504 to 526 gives 7.4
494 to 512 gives 1.7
